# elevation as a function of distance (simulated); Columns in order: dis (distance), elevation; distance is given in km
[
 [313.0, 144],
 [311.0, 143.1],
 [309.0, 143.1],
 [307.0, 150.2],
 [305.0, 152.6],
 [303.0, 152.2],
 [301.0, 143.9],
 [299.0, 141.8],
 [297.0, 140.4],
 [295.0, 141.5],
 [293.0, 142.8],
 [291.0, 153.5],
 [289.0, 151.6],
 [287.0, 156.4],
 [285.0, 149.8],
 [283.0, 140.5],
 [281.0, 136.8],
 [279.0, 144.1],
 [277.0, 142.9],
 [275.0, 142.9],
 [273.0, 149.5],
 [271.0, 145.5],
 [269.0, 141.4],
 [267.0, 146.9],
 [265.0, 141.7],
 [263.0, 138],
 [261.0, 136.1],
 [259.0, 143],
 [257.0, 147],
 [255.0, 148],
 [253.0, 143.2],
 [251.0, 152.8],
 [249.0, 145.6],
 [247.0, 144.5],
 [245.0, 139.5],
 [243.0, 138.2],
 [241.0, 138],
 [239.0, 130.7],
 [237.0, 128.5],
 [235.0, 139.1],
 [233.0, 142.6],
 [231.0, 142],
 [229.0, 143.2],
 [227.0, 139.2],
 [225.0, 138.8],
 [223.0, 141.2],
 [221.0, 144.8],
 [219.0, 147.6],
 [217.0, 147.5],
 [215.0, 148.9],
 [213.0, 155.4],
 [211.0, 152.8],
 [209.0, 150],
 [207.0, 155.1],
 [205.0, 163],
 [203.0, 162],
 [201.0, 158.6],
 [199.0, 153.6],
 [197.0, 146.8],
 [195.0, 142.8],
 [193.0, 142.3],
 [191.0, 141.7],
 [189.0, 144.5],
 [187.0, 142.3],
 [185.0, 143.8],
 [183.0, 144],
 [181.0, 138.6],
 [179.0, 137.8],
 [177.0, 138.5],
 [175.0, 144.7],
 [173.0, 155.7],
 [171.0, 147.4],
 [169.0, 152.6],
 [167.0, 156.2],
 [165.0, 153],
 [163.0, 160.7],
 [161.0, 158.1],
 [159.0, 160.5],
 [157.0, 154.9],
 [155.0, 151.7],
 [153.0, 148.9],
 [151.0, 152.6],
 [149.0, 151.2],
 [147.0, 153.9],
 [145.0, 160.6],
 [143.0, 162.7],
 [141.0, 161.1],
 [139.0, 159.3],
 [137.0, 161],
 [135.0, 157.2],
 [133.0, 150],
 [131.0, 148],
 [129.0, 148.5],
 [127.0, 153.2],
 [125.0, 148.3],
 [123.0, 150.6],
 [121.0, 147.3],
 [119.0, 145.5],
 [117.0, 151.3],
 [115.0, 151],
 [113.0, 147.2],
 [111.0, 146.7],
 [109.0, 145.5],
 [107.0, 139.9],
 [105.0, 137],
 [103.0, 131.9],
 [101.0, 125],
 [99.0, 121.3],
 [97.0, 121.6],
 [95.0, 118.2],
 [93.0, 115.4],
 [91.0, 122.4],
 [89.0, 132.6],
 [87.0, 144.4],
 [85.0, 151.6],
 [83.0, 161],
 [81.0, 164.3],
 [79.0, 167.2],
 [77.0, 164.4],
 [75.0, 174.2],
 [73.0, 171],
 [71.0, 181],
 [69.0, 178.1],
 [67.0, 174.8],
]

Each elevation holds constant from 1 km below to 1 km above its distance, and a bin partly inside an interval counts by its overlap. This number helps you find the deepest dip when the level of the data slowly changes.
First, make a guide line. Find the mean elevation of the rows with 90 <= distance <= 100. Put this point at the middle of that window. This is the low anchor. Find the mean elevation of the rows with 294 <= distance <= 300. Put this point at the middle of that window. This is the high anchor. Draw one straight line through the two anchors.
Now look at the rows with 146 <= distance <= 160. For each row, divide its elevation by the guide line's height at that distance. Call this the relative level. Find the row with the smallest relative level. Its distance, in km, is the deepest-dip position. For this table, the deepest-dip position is 153.0 km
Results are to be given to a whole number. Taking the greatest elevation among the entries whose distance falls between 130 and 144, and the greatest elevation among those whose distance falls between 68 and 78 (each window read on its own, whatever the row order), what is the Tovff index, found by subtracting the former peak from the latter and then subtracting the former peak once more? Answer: -144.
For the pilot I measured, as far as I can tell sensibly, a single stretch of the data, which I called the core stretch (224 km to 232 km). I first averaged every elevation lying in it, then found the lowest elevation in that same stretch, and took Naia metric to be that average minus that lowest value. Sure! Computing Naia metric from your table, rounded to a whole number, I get 2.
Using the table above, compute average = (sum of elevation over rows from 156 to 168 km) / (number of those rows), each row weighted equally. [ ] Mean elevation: 157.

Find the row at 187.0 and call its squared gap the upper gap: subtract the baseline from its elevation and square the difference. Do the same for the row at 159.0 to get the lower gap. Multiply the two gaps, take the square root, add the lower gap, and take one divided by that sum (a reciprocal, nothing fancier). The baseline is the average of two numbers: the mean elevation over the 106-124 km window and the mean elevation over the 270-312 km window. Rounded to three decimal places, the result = 0.004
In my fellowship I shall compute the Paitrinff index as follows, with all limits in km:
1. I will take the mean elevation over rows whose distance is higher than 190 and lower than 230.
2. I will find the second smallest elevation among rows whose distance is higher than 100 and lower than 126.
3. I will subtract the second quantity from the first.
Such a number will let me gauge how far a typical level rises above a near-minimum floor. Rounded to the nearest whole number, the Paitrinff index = 17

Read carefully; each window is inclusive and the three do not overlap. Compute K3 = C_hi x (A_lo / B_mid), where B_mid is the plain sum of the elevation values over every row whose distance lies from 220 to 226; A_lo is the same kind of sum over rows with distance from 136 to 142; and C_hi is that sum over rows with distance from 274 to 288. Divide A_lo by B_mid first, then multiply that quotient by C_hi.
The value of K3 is 1148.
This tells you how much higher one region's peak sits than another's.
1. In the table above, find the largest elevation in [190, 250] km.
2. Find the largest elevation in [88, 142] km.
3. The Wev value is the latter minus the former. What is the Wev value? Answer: -1.9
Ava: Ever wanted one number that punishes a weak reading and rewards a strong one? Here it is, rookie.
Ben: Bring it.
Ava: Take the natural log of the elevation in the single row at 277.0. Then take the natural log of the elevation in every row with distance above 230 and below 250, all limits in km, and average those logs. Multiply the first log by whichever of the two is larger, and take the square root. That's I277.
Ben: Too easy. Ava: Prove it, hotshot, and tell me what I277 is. 4.96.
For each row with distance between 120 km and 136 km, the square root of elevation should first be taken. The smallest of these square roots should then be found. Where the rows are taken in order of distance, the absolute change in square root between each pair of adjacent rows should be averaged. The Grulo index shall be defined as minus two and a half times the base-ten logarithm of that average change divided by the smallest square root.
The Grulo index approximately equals 4.81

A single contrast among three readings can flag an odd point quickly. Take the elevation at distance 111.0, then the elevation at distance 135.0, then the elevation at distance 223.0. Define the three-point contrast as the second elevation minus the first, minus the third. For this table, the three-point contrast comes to -131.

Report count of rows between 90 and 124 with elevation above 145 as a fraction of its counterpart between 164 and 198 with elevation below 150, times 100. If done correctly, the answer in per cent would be 62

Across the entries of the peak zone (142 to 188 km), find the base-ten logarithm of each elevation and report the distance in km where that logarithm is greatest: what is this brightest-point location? 143.0 km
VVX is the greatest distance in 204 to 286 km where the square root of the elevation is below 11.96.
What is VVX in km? 283.0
